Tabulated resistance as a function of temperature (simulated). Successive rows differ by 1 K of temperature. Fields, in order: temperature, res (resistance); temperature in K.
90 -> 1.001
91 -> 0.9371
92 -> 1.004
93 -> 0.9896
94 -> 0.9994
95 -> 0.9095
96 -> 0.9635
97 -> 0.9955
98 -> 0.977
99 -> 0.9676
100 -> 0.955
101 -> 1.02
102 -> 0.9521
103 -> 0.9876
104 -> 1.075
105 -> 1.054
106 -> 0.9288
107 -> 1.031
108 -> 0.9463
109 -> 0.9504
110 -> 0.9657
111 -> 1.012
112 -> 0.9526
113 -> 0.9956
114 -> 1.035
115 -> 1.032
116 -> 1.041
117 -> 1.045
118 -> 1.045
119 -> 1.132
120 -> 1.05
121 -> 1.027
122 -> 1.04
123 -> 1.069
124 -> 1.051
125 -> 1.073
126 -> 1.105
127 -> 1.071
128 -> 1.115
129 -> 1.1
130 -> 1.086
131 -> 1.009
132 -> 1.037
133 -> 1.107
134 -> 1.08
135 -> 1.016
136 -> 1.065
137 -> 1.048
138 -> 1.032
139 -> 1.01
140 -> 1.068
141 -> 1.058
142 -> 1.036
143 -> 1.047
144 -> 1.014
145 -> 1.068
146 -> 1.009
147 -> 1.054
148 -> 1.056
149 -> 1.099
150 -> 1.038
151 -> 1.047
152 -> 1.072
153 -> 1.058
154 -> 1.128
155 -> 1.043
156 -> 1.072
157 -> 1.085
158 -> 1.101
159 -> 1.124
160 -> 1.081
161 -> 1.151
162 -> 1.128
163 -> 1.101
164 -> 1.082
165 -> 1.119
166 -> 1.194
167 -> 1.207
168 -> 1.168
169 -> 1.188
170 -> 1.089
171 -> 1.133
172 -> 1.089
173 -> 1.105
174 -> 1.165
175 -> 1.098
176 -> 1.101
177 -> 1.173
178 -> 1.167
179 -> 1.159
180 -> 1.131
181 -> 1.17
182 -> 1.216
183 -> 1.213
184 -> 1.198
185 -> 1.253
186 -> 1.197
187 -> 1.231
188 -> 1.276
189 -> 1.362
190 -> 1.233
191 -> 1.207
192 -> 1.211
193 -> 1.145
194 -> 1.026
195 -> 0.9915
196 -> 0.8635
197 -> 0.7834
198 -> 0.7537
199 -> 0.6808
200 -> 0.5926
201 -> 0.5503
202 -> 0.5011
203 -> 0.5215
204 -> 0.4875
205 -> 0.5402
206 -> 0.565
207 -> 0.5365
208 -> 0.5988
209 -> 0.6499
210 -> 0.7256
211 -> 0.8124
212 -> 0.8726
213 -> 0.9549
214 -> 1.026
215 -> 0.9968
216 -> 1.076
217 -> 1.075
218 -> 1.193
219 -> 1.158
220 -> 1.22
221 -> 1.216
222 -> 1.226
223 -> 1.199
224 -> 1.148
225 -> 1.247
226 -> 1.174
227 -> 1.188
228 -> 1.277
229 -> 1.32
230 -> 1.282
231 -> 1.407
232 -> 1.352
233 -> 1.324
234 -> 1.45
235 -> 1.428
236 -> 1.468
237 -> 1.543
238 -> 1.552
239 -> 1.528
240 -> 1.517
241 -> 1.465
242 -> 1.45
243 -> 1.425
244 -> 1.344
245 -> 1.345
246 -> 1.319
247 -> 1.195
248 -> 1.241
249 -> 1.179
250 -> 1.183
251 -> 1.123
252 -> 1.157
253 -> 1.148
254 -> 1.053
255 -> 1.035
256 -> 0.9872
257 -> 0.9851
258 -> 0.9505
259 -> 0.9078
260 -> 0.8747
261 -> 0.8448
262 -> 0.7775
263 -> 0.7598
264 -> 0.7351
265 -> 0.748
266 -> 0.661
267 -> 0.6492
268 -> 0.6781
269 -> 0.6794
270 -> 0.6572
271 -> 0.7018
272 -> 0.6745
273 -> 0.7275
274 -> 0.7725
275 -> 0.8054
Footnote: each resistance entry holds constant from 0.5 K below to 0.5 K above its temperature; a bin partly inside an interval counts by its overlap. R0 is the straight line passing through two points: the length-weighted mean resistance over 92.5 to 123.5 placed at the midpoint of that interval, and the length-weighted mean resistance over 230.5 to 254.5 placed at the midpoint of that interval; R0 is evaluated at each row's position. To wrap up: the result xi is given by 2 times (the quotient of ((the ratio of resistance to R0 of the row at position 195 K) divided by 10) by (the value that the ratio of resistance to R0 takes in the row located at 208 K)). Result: 0.340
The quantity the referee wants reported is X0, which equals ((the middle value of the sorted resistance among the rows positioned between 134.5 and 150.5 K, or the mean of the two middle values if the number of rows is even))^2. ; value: 1.10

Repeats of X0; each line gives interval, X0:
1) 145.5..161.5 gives 1.15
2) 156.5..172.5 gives 1.26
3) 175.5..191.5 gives 1.45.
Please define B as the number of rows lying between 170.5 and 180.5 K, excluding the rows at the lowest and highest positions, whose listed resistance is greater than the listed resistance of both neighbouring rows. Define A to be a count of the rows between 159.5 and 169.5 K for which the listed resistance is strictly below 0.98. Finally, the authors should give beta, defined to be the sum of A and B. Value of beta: 2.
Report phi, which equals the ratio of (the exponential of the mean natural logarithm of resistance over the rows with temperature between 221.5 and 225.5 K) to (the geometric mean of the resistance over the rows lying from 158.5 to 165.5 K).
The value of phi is 1.08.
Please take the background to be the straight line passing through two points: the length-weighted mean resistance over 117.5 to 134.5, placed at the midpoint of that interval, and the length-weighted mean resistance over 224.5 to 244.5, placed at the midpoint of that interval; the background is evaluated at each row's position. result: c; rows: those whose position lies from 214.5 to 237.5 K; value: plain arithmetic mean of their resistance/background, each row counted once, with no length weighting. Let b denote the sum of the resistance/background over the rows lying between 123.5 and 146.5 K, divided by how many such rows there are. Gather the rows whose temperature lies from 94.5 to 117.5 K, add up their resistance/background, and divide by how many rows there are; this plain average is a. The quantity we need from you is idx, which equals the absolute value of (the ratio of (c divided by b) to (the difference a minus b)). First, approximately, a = 0.979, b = 0.964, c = 0.92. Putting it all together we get 64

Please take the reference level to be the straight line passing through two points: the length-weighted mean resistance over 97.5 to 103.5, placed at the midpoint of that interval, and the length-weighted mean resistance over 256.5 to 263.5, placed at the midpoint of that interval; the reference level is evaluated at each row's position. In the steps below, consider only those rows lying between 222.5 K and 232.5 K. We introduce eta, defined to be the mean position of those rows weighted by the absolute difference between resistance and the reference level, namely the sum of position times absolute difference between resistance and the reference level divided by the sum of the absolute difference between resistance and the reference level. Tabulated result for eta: 228.0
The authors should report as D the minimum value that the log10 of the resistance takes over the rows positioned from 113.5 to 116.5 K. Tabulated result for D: 0.01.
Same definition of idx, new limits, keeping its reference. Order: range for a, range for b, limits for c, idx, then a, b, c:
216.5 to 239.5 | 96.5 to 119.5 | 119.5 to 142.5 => 28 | 0.952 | 0.986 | 0.98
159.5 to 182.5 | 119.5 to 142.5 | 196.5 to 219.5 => 22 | 0.949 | 0.976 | 0.58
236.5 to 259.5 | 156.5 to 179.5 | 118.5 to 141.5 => 14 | 0.875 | 0.948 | 0.98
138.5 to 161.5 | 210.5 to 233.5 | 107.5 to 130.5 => 15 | 0.935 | 0.860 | 0.99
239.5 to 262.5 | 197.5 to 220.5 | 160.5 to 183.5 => 8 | 0.805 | 0.597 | 0.95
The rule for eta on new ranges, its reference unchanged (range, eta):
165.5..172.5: 168.7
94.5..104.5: 100.2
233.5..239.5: 236.6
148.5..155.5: 152.0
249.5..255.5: 252.2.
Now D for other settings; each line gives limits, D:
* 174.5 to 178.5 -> 0.04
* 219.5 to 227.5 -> 0.06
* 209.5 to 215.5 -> -0.14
